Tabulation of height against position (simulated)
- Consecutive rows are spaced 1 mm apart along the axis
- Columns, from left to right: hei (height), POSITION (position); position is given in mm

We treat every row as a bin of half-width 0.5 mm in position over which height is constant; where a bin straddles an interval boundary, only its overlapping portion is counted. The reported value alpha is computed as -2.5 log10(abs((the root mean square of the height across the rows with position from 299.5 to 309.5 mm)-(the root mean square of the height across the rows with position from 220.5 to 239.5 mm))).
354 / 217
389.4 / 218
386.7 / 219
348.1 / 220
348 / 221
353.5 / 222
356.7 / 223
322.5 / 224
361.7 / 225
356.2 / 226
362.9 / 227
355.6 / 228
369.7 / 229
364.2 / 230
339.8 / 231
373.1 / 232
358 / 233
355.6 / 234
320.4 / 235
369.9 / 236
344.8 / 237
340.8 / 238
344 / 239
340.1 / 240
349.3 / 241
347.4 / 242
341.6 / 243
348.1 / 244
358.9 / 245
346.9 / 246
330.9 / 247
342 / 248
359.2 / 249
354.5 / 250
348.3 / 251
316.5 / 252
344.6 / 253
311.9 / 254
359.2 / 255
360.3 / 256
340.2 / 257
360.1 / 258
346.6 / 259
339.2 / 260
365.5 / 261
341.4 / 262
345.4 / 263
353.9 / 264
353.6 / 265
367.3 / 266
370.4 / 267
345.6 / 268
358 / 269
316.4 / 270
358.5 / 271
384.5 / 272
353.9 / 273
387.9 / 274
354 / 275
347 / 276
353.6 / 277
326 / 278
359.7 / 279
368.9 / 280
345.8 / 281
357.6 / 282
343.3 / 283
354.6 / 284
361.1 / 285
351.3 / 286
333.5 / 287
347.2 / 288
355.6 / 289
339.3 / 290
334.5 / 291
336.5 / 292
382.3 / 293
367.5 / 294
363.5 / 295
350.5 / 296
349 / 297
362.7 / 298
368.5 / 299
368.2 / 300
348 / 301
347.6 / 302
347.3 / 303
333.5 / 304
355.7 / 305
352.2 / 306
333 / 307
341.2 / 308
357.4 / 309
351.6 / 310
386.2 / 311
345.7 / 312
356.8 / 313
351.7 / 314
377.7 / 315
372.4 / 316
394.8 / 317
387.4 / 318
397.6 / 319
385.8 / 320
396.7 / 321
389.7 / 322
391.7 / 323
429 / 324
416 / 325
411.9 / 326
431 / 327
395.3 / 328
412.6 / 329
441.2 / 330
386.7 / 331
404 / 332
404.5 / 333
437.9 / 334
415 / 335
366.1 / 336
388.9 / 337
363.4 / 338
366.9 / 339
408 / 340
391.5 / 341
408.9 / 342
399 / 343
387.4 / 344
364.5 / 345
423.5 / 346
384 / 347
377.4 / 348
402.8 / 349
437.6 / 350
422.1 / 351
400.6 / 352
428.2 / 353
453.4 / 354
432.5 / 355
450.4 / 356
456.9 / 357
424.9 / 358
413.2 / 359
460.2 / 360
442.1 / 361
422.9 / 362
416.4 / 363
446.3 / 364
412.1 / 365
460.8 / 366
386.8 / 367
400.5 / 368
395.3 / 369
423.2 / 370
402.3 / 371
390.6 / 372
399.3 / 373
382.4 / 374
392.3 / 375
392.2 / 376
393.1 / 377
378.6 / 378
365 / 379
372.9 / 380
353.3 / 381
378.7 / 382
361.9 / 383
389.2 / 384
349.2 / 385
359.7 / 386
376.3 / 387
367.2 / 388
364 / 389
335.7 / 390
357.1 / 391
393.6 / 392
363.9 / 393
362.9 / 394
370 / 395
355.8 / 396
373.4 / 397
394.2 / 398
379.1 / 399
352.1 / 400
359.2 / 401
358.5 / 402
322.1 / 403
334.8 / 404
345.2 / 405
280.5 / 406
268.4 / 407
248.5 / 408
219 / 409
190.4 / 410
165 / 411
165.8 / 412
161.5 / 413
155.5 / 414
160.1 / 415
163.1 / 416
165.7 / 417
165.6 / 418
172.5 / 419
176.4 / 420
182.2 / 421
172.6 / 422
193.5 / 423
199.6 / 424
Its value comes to -1.6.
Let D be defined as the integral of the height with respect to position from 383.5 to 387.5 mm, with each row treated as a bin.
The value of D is 1474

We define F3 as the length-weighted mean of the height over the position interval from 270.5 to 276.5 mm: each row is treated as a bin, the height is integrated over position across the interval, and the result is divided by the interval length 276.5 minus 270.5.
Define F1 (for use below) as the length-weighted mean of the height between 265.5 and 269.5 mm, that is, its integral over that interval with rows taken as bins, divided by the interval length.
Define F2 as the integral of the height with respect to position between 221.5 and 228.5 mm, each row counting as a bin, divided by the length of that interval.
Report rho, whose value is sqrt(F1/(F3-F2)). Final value 5.6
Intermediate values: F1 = 360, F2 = 353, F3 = 364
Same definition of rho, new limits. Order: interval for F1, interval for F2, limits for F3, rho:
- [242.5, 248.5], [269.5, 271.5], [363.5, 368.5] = 2.0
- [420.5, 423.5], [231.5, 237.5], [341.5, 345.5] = 2.2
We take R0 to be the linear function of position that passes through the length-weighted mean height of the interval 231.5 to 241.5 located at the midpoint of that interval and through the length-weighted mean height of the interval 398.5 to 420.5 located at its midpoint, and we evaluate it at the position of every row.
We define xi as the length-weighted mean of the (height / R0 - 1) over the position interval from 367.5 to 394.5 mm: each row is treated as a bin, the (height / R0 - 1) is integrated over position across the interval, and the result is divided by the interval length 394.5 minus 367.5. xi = 0.46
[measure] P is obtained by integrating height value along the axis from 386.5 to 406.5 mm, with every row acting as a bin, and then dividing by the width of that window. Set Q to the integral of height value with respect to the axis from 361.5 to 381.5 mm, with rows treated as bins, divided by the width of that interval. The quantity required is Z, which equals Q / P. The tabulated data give 1.12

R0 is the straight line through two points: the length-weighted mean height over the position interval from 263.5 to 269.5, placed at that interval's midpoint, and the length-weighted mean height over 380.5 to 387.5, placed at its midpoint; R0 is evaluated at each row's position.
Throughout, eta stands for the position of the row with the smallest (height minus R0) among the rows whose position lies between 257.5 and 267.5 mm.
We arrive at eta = 260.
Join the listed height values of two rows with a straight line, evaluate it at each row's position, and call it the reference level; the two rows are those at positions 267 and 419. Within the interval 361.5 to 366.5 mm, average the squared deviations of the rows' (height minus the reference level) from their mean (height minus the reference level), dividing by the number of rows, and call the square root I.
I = 20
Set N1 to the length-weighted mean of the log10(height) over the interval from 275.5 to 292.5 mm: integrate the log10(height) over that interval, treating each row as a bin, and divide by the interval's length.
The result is 2.54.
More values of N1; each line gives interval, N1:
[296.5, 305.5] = 2.55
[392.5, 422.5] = 2.39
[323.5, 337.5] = 2.61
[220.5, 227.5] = 2.55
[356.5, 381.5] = 2.61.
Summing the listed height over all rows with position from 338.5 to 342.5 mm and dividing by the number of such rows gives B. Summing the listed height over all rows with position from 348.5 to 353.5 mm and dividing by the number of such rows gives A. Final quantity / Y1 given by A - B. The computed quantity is 24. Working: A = 418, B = 394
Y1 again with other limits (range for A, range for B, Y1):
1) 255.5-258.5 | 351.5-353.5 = -61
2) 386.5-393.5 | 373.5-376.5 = -24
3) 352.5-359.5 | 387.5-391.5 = 81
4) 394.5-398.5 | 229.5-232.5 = 14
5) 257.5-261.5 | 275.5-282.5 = 2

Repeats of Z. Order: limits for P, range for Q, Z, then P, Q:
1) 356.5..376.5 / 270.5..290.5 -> 0.85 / 416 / 354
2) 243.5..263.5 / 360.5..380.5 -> 1.17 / 346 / 404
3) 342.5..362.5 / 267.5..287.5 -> 0.84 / 419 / 353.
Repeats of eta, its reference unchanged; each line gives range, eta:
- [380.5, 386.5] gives 385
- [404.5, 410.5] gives 410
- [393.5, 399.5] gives 396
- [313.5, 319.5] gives 314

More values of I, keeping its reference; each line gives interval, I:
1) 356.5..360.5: 20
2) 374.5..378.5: 5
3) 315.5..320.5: 10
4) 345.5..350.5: 23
